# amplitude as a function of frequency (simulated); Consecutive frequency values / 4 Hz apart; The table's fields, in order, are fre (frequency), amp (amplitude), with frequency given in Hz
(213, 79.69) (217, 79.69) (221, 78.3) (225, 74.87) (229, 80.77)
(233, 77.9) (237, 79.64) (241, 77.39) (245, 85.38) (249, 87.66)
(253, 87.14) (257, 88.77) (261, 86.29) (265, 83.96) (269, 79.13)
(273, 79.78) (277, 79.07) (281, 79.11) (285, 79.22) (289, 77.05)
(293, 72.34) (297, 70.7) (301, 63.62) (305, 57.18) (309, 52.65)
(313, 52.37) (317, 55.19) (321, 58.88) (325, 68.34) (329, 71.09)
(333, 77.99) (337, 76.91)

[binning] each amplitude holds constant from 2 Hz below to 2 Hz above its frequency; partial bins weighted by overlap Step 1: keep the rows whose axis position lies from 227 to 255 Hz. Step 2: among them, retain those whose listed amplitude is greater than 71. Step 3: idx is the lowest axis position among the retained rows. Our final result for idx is 229 Hz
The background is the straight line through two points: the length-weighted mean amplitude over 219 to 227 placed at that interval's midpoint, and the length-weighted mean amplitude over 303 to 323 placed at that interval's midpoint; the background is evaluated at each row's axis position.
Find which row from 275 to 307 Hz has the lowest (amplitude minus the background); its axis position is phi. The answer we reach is 305 Hz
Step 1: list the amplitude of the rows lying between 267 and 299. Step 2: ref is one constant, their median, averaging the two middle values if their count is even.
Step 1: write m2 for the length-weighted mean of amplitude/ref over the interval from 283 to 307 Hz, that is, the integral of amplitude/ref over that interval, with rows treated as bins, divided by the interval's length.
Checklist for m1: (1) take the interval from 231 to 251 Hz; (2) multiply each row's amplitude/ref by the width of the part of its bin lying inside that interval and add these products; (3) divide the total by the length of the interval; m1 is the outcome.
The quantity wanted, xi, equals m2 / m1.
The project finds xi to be 0.9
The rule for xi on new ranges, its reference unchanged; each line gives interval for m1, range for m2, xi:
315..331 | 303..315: 0.9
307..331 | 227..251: 1.4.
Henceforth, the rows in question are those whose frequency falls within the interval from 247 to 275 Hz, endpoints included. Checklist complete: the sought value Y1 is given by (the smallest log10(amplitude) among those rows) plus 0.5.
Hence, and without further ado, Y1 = 2.40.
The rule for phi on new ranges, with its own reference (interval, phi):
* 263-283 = 269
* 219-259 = 225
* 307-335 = 309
